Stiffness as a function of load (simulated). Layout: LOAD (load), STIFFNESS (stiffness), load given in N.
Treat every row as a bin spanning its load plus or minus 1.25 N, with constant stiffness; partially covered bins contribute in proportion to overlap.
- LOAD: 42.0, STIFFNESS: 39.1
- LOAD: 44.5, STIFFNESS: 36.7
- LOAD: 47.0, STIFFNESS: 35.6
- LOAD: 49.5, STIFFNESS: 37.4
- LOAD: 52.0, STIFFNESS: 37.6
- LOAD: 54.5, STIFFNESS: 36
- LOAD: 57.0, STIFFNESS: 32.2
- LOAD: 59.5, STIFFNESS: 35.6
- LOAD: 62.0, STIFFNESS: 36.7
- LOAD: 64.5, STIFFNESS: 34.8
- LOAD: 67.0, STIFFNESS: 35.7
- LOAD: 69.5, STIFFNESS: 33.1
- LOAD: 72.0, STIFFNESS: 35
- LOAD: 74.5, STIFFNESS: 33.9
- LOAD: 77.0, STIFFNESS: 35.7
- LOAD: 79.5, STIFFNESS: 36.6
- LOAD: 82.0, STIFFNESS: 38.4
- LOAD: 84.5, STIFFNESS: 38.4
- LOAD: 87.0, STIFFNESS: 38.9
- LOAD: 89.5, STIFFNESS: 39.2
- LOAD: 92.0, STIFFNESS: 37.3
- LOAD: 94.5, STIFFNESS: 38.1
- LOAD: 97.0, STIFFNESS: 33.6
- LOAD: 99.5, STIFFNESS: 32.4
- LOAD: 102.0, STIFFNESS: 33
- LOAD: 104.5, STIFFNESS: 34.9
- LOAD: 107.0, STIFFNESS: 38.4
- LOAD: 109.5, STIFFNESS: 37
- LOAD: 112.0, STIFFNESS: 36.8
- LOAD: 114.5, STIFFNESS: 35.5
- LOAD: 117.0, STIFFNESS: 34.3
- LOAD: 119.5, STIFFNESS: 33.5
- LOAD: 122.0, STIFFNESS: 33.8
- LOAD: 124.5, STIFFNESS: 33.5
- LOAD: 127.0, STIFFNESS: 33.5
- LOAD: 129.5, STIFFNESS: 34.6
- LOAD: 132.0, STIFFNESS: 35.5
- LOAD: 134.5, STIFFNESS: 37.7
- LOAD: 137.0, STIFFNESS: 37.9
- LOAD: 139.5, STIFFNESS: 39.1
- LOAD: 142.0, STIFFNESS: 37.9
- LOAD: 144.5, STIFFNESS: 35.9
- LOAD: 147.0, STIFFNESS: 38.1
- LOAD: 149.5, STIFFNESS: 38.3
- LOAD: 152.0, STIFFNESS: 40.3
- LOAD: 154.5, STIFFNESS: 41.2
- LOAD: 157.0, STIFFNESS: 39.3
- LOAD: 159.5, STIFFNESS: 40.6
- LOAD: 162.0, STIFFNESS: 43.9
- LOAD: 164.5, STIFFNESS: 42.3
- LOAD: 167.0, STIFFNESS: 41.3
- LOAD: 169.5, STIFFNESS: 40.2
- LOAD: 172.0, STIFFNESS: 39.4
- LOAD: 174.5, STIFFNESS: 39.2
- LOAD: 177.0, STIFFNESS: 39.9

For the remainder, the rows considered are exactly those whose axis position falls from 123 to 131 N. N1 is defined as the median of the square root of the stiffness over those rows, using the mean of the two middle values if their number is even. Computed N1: 5.8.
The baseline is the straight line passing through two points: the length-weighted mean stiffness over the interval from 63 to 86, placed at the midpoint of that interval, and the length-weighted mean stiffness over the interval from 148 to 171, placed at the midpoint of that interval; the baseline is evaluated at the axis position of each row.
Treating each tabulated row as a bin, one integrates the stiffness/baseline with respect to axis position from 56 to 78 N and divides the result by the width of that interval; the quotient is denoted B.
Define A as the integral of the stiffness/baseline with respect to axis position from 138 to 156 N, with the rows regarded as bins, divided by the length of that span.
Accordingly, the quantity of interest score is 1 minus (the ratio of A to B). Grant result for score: 0.02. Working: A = 0.97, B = 0.98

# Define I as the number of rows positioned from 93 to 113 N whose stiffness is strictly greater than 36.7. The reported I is 4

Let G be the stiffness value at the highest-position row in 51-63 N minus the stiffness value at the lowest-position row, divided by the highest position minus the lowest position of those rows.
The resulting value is -0.1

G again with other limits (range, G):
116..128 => -0.1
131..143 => 0.2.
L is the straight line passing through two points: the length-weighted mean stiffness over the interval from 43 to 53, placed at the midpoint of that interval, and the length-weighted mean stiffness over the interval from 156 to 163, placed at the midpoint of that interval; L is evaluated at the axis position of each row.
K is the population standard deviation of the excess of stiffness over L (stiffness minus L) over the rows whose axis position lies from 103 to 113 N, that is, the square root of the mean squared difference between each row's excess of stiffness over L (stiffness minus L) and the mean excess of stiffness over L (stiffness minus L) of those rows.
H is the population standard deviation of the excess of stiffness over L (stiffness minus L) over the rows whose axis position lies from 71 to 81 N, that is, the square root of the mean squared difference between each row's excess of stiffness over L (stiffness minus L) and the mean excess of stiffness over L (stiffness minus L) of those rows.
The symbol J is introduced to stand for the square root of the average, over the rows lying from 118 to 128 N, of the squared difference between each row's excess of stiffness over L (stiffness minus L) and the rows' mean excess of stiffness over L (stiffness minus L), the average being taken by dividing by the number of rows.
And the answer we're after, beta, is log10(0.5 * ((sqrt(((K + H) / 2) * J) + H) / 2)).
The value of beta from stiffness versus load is -0.47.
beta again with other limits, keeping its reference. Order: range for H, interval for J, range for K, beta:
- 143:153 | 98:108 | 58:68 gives -0.12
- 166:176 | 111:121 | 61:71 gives -0.26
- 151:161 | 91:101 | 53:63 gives -0.21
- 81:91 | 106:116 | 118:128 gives -0.74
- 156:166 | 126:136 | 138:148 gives -0.11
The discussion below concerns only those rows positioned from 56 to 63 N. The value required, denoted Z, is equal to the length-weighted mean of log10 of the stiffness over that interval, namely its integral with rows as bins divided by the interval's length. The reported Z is 1.542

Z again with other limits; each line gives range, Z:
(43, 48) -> 1.560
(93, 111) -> 1.548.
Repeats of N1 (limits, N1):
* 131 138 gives 6.1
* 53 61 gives 6.0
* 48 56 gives 6.1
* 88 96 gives 6.2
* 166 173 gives 6.3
